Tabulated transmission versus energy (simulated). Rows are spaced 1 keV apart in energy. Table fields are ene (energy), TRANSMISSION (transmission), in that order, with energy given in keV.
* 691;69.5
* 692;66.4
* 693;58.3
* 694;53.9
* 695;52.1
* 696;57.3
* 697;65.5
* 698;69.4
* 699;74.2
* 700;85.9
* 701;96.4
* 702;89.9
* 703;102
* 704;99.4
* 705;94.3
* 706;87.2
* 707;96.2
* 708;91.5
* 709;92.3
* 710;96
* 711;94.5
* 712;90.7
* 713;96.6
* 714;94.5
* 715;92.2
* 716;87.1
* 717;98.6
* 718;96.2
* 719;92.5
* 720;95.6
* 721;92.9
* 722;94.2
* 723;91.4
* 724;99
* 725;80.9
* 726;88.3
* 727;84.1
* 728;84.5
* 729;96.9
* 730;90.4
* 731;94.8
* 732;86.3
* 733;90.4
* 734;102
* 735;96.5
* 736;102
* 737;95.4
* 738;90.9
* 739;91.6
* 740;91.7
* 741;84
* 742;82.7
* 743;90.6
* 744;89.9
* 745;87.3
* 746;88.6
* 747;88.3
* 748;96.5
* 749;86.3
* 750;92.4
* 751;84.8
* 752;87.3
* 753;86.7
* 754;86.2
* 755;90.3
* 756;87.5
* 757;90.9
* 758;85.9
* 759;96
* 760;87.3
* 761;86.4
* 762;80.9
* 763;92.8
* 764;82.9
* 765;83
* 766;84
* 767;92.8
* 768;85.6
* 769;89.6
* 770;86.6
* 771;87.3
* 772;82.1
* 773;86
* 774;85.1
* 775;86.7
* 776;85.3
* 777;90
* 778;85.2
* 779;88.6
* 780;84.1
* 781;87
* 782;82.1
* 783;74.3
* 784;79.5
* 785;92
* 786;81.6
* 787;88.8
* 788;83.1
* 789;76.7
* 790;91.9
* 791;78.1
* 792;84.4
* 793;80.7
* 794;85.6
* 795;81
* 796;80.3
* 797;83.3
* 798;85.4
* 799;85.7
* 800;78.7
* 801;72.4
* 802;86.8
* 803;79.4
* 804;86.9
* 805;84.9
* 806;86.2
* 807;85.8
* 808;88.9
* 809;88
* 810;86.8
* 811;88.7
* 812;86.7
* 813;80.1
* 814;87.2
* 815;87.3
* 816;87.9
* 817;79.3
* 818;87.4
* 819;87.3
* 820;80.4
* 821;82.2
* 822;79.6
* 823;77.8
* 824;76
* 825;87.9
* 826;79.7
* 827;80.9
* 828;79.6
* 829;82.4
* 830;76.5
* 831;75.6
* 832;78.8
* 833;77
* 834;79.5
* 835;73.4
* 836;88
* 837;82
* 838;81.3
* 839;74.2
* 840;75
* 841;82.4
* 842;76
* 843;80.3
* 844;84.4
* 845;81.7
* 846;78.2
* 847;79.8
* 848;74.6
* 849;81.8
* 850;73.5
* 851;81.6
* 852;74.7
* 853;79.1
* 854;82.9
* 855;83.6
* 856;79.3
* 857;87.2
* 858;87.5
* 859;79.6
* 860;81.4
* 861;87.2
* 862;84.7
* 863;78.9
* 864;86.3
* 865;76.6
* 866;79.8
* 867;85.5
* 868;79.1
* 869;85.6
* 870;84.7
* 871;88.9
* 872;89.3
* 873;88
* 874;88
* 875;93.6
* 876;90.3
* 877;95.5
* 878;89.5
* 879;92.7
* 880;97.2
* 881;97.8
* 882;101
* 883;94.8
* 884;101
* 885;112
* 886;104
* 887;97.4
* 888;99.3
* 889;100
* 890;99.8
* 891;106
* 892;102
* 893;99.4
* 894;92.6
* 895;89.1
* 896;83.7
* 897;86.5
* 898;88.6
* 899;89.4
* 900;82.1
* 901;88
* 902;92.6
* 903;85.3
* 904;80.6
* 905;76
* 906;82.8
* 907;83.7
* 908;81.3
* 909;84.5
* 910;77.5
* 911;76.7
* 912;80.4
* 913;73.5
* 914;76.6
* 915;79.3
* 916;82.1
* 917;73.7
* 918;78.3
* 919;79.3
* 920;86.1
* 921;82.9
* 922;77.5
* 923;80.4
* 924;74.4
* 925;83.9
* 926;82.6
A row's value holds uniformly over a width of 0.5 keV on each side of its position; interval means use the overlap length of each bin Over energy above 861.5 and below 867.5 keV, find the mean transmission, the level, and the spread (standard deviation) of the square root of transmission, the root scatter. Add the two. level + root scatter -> 82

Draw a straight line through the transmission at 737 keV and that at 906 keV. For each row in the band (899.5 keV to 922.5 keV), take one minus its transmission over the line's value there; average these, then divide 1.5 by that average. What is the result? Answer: 81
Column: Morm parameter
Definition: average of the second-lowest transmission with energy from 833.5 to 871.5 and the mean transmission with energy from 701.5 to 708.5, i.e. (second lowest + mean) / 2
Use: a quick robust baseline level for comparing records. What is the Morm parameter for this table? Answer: 84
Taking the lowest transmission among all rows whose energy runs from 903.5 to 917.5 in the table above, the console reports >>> 73.5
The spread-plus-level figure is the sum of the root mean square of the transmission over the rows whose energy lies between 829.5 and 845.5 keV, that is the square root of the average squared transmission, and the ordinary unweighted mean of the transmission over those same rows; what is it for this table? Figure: 158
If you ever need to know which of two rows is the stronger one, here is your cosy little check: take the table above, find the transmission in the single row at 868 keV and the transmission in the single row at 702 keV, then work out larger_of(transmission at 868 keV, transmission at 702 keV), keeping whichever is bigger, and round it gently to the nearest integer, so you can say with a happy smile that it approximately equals 90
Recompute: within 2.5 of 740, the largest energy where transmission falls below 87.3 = 742 keV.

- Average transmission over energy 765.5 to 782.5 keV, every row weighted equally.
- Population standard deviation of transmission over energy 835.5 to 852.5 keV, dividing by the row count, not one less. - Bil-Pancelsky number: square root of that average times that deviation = 18.6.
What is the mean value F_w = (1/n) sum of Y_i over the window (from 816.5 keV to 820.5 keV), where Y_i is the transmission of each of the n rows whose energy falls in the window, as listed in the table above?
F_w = 84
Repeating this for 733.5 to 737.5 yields 99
